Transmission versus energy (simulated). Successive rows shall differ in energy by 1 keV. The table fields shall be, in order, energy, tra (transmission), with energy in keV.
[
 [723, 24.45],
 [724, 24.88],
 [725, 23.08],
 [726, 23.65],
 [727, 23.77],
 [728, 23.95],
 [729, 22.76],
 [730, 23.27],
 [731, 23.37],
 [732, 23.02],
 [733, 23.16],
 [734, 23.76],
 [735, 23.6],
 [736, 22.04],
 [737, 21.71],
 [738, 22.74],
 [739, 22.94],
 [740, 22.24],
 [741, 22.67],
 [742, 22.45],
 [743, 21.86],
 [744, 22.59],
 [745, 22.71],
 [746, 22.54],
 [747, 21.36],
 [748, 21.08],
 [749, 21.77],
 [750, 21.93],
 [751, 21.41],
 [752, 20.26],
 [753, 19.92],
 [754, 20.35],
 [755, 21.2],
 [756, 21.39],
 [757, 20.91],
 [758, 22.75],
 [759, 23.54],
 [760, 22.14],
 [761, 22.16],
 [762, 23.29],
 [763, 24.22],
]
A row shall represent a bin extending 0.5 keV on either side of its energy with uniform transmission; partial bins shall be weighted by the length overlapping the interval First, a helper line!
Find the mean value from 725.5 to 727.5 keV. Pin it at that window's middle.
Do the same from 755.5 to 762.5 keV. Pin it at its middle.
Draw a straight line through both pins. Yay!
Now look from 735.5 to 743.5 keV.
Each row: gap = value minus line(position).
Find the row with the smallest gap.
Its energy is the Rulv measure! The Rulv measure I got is 737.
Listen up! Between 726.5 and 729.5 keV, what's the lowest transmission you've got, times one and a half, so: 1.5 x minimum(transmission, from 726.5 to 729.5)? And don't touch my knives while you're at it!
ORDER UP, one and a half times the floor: 34.1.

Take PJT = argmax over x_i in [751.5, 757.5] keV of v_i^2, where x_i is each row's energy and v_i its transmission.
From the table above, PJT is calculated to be 756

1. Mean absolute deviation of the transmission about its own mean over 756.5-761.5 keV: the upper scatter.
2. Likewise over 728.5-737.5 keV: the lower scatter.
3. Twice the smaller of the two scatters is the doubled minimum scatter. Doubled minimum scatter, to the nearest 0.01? 1.06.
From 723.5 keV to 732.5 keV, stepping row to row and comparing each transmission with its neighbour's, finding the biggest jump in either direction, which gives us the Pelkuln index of 1.8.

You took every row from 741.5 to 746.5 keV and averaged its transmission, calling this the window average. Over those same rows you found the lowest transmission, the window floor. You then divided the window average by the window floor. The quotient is 1.03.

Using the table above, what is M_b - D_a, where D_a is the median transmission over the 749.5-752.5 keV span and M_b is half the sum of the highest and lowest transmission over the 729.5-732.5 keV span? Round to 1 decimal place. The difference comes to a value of 1.8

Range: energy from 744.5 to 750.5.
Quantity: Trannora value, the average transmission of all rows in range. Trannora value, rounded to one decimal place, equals 21.9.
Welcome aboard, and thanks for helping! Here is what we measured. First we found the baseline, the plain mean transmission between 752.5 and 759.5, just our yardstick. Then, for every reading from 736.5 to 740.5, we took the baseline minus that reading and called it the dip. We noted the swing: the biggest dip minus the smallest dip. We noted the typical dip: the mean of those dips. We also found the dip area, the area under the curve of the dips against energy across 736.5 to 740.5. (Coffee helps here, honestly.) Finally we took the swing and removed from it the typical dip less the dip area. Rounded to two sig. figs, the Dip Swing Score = -1.7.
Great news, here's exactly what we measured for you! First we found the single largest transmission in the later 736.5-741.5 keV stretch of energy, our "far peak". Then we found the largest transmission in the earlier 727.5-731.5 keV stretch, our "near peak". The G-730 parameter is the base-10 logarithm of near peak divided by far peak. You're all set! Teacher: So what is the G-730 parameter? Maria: 0.019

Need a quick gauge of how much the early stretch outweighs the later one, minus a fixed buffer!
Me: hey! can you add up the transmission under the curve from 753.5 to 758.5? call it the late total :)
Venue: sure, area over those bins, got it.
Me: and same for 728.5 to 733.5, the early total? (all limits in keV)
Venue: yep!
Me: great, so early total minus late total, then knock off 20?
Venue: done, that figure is -11.0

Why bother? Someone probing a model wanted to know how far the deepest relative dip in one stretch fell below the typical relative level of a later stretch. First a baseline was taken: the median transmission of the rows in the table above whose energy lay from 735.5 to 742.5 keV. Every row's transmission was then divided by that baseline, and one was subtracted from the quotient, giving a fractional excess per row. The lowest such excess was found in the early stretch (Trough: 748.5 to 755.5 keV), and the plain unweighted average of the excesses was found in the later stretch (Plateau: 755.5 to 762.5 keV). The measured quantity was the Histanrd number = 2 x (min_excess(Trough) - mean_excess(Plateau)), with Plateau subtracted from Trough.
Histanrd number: -0.21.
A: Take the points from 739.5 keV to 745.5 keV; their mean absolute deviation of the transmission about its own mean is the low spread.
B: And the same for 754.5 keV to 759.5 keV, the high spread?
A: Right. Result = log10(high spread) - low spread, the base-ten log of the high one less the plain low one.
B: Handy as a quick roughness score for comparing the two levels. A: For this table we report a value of -0.3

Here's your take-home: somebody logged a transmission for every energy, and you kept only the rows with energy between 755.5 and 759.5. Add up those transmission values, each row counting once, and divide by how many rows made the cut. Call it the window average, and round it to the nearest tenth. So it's 22.1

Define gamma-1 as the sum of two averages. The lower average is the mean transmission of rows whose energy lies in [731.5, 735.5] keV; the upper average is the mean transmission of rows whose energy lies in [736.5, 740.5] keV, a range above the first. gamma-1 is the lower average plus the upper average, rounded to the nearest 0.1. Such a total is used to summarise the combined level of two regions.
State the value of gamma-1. 45.8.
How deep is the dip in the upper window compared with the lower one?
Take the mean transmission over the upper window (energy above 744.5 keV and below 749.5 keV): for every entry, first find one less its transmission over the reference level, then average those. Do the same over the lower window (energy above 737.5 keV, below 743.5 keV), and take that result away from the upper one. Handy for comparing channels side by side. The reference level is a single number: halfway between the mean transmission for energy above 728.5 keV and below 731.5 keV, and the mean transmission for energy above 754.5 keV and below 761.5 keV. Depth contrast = 0.026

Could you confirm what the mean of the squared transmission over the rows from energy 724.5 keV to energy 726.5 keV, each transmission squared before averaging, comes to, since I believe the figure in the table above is 546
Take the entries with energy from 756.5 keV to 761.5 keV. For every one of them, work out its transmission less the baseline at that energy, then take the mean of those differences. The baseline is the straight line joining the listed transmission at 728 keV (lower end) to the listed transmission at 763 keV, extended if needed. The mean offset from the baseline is -1.9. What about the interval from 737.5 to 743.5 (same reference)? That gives -1.6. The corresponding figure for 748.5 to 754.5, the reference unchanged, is -3.2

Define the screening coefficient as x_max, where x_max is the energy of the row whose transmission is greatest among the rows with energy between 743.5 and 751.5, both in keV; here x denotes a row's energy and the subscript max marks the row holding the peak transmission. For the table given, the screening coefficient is 745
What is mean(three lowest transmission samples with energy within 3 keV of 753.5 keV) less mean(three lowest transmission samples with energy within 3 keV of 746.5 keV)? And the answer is -1.2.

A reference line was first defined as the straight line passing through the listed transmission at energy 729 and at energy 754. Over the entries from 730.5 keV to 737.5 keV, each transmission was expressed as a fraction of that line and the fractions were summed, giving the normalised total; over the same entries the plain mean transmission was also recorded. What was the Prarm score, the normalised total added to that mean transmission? 30.2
